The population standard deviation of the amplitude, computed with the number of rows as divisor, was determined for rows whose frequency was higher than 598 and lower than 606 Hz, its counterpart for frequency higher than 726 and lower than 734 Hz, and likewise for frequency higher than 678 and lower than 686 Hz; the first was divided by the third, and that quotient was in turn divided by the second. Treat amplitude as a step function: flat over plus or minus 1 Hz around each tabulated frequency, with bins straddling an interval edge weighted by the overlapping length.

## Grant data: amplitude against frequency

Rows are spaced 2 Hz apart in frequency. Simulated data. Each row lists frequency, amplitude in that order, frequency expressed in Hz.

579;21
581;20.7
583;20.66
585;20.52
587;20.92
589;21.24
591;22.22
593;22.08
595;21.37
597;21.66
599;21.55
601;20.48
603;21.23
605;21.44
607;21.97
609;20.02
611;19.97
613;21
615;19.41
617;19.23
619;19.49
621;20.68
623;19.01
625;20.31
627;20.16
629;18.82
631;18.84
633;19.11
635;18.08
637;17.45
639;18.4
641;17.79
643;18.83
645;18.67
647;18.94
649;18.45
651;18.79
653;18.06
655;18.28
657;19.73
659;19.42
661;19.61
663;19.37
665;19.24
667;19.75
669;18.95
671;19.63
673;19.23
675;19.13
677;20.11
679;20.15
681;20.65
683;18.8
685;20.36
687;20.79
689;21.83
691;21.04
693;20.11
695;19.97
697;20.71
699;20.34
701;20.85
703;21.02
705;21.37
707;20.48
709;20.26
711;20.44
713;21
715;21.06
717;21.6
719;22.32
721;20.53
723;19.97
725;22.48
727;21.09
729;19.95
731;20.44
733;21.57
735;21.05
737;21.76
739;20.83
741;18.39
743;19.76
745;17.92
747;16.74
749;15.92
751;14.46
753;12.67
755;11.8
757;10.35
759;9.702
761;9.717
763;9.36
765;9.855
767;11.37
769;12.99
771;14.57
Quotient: 1.0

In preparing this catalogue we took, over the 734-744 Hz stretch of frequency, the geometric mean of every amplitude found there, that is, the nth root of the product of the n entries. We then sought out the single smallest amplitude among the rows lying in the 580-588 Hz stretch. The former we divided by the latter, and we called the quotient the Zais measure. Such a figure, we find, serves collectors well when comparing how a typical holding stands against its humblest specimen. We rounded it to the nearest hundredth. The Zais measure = 0.99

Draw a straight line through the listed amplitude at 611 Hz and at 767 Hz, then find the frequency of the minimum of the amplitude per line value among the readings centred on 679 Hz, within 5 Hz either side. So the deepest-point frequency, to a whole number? 675 Hz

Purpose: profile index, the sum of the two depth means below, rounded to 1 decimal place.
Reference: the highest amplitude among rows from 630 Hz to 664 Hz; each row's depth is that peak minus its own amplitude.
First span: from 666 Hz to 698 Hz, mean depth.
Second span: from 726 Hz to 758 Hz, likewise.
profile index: 1.6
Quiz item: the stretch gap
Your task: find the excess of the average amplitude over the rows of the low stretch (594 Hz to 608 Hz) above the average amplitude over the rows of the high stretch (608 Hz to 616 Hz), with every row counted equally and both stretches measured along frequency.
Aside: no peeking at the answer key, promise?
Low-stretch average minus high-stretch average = 1.3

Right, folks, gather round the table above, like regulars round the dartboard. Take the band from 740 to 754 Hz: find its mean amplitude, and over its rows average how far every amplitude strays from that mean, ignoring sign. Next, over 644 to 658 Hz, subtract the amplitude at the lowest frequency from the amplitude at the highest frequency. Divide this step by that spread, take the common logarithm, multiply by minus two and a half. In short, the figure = 0.63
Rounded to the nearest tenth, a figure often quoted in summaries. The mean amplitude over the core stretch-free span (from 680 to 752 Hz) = 20.2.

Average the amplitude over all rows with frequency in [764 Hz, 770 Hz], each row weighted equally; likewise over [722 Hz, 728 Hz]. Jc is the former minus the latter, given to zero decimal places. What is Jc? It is -10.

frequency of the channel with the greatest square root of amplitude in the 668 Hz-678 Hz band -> 677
